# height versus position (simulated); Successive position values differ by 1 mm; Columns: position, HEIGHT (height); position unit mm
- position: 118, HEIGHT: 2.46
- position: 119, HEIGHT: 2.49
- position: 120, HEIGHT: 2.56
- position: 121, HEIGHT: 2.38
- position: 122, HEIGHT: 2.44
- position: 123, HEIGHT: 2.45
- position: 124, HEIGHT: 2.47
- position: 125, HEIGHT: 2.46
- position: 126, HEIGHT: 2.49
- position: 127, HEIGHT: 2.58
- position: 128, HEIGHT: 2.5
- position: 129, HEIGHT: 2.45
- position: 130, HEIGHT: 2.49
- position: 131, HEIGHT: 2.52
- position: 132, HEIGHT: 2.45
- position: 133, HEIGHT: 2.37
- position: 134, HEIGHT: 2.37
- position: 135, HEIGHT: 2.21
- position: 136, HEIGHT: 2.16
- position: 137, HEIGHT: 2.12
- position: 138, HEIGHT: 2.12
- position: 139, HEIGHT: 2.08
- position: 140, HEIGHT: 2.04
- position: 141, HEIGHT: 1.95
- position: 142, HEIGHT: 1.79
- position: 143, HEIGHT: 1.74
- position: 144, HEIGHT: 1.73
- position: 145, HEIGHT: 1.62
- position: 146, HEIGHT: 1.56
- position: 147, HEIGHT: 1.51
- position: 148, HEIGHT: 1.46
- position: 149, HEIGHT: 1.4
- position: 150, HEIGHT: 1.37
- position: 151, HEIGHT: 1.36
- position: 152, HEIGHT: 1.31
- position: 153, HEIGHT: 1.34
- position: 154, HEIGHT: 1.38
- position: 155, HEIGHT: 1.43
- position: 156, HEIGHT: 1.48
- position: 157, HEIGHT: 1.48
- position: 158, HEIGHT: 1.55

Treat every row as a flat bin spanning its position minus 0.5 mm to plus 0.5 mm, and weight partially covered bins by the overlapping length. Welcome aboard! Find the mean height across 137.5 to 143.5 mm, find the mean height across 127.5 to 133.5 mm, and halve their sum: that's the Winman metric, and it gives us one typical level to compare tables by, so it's 2.2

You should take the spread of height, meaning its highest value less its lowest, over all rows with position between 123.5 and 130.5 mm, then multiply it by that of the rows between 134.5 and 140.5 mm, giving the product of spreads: 0.022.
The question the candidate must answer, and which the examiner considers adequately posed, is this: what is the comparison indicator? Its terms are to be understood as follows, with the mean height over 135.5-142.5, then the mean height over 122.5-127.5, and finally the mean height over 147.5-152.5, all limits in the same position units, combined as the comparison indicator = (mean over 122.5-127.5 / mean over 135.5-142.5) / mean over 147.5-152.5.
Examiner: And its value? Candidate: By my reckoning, 0.89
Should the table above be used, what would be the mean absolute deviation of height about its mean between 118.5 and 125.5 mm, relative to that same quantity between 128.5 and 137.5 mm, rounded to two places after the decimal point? 0.29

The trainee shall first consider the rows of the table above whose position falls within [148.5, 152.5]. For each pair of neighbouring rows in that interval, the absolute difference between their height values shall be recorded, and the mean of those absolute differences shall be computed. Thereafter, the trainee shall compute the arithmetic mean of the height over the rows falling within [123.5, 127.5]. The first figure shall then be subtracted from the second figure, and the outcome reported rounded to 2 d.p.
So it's 2.47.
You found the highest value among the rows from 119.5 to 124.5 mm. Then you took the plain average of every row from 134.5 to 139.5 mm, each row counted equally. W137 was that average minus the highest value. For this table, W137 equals -0.42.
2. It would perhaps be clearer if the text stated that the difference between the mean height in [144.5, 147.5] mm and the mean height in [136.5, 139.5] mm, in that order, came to -0.54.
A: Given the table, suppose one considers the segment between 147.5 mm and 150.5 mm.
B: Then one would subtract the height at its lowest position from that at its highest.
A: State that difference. -0.09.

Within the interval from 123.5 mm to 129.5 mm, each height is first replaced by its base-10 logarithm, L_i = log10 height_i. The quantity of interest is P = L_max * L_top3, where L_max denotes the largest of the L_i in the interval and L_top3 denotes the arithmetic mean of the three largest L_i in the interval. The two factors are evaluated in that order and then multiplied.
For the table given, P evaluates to 0.165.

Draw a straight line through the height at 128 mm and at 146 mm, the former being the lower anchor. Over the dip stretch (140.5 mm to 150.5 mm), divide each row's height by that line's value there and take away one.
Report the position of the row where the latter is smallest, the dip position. 149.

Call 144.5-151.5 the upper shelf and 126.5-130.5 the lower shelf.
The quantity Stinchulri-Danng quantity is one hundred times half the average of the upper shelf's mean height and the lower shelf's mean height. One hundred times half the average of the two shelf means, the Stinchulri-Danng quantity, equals 99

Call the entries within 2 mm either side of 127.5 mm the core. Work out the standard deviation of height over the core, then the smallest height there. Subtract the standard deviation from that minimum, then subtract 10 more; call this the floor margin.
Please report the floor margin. -7.60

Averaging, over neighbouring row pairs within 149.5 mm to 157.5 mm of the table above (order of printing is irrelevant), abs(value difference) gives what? 0.033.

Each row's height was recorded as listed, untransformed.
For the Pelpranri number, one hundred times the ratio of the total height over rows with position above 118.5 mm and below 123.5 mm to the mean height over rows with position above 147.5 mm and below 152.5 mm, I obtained 893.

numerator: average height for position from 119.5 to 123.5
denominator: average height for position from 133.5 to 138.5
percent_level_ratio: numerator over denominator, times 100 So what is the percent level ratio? 112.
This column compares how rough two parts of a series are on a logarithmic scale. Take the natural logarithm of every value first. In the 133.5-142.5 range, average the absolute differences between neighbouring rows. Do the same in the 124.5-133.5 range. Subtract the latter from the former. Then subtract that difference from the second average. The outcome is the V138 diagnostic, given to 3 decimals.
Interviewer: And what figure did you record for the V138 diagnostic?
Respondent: 0.012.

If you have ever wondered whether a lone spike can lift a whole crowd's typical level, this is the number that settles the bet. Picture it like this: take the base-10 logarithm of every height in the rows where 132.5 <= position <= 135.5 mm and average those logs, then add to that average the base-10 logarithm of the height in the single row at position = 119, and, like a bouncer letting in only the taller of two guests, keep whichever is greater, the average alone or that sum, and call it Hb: 0.76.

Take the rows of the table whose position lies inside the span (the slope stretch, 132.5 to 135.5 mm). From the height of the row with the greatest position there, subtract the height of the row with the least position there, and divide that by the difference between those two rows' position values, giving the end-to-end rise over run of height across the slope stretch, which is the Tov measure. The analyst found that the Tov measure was -0.08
